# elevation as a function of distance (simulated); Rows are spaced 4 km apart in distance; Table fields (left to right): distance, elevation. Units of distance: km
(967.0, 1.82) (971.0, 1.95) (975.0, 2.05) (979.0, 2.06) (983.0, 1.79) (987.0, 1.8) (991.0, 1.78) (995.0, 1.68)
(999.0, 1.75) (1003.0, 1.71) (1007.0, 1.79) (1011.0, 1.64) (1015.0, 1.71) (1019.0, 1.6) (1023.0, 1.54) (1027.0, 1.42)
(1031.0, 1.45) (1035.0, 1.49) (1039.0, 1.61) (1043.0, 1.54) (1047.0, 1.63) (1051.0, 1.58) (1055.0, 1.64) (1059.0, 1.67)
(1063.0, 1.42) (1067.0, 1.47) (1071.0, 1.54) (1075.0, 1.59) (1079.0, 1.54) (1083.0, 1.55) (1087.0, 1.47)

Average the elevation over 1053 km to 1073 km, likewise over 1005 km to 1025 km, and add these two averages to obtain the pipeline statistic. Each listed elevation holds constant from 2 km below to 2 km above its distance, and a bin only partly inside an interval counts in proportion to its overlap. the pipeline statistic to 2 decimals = 3.20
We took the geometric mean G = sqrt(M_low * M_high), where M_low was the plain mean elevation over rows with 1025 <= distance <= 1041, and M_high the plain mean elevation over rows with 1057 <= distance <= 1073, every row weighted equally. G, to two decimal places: 1.51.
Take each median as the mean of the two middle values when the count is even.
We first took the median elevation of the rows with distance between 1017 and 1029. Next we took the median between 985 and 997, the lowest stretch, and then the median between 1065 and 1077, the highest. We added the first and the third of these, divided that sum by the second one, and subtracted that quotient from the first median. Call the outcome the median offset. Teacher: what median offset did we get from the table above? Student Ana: -0.19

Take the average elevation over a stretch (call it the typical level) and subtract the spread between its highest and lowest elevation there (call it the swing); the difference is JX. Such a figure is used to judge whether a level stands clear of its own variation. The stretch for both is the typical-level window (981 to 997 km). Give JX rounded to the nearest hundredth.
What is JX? 1.64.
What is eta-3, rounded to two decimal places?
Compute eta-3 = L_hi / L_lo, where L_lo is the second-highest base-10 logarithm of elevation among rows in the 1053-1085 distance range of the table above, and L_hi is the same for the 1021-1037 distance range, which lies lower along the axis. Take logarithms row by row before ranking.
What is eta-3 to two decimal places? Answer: 0.81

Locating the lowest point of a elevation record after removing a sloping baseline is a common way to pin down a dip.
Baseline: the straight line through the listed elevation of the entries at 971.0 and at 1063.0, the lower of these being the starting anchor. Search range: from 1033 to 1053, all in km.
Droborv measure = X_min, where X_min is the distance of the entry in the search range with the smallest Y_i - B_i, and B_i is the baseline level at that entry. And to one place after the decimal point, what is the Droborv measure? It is 1035.0 km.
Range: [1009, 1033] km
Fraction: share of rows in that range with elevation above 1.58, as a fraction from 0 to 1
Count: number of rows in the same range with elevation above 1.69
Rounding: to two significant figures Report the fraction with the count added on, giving 1.5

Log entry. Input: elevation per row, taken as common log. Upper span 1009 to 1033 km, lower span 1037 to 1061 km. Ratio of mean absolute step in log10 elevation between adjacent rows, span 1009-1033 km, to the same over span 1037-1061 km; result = 1.32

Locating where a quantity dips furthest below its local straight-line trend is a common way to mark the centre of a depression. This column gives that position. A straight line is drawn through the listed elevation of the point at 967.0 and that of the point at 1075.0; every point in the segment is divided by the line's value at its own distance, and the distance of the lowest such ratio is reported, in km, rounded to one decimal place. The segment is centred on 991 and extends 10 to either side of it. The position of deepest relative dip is 995.0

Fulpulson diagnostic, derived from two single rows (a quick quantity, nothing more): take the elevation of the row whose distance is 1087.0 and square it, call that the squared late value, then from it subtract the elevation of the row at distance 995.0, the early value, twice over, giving -1.20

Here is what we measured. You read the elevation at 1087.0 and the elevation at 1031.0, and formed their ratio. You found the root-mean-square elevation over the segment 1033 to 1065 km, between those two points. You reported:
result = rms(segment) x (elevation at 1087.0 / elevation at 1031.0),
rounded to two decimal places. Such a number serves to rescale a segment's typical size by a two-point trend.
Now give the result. 1.60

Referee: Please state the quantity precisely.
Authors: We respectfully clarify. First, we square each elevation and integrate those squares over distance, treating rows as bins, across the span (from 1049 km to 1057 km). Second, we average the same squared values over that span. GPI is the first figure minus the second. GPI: 18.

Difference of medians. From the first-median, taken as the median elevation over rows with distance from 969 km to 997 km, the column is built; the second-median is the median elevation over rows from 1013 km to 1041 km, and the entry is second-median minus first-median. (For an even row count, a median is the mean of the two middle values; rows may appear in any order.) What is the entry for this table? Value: -0.26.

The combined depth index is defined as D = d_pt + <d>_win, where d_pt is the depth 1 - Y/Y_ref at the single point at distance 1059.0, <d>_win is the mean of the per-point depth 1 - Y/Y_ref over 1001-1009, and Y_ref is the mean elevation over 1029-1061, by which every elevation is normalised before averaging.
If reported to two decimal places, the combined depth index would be -0.17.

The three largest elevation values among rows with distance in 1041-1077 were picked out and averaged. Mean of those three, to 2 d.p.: 1.65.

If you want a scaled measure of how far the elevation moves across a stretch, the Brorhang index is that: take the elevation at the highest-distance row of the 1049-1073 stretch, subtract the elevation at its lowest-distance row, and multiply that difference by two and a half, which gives -0.10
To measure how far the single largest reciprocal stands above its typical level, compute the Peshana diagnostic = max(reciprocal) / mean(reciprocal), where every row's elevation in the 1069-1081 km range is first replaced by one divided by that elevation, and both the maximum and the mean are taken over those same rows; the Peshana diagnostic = 1.01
